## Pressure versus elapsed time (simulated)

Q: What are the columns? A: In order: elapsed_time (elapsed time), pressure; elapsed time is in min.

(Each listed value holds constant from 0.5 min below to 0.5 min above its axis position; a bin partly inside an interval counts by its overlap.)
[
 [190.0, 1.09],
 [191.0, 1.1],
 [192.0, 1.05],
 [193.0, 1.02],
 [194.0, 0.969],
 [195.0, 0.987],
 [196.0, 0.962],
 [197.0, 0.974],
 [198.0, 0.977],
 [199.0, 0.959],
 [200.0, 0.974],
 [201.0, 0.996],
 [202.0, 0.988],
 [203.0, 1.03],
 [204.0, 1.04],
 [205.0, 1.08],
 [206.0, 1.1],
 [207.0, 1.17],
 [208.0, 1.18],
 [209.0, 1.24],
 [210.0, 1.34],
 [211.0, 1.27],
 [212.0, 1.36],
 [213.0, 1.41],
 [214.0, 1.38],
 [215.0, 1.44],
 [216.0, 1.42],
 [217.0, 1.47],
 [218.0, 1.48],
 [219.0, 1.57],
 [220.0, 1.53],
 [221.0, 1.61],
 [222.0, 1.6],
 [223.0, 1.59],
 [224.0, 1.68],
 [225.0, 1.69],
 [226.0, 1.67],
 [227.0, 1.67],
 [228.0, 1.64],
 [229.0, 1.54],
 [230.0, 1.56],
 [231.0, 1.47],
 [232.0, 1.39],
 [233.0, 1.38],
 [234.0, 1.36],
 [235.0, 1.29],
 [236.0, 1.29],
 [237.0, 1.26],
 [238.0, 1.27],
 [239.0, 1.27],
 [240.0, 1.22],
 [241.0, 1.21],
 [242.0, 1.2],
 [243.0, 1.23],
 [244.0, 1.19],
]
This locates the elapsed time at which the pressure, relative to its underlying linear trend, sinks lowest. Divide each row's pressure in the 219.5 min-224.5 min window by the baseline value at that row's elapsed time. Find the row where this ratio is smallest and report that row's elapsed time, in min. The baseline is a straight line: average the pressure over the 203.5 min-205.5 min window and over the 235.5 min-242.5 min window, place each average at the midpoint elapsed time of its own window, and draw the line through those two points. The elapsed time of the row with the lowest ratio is 220.0 min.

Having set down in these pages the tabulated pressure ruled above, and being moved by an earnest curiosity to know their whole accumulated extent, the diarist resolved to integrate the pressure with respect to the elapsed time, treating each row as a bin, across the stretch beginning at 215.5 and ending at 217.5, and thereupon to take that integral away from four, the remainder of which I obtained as 1.11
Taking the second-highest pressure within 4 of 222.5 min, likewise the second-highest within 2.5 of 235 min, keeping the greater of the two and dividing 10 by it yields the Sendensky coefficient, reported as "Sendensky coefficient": 6.0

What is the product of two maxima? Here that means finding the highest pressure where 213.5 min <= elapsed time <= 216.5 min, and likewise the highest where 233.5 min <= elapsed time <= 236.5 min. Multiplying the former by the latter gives 1.96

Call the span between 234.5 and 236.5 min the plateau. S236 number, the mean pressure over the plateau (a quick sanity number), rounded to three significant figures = 1.29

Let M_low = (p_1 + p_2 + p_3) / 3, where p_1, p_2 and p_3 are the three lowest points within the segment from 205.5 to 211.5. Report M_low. 1.15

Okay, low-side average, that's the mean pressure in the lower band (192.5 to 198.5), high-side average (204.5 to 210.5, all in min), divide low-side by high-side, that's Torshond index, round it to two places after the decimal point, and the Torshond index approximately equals 0.83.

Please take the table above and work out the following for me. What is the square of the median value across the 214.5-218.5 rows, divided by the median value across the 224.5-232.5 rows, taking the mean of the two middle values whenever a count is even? 1.3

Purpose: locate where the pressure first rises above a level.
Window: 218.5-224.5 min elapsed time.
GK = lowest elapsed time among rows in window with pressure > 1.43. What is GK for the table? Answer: 219.0 min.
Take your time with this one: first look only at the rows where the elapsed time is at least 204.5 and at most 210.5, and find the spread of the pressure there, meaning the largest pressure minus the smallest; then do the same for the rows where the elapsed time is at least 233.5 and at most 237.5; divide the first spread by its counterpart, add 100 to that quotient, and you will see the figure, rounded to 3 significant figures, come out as 103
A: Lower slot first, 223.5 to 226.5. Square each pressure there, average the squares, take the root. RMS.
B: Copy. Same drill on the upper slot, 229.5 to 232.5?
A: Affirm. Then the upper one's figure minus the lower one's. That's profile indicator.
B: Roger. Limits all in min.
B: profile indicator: -0.2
